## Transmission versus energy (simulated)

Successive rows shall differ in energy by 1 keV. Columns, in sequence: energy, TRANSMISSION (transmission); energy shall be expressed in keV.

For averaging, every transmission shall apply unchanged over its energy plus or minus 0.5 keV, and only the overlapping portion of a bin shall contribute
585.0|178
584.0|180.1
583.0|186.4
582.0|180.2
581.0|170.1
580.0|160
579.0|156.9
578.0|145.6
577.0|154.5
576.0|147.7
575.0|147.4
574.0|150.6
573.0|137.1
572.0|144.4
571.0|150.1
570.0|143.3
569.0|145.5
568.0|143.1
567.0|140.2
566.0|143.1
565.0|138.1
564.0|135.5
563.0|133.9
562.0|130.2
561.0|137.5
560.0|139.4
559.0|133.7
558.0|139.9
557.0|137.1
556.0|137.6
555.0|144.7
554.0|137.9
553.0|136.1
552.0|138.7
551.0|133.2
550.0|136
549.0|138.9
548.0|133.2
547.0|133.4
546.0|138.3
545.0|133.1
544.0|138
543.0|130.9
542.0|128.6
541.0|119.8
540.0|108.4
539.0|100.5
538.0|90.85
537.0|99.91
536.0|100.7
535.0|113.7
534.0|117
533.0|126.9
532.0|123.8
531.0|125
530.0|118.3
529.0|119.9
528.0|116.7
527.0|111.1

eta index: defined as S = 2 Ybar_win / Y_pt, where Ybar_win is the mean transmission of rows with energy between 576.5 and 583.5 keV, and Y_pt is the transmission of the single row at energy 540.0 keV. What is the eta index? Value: 3.04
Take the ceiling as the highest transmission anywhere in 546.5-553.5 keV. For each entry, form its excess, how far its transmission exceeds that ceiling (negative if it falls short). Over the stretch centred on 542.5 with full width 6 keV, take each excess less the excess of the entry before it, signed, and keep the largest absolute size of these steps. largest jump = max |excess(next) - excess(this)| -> 11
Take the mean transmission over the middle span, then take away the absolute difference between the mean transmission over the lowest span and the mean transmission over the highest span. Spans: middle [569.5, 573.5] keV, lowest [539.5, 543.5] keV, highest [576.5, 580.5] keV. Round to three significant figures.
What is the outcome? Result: 111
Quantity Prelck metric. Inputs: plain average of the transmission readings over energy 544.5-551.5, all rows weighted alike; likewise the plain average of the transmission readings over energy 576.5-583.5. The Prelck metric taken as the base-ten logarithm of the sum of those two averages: 2.48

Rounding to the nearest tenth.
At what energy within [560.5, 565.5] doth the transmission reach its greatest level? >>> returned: 565.0 keV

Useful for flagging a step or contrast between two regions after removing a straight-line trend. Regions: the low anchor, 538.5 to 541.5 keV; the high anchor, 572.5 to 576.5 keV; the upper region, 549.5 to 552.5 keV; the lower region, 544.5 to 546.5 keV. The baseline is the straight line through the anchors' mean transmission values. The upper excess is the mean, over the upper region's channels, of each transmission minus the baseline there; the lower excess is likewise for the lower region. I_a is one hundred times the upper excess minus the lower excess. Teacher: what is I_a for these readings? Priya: -549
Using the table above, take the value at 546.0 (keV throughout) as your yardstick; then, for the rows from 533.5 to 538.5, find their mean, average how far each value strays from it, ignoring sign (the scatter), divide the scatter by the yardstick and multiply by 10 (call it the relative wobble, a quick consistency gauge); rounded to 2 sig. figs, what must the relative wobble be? 0.63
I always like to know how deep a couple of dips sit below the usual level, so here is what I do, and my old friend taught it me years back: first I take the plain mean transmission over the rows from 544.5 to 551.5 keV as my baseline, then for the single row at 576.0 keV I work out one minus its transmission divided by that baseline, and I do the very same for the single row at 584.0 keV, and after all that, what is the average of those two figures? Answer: -0.21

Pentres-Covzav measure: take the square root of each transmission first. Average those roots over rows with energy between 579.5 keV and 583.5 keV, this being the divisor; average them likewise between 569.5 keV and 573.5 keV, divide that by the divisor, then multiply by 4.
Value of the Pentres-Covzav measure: 3.63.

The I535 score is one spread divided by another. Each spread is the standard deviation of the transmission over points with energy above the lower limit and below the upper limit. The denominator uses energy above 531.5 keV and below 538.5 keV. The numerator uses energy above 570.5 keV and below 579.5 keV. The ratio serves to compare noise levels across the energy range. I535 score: 0.4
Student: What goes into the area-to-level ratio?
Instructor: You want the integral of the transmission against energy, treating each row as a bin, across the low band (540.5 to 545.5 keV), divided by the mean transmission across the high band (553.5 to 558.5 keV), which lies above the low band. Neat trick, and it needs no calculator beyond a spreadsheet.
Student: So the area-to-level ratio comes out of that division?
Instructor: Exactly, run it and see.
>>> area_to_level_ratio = 4.66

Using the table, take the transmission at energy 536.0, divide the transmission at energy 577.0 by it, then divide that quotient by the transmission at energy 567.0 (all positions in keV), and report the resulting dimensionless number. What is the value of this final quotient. 0.011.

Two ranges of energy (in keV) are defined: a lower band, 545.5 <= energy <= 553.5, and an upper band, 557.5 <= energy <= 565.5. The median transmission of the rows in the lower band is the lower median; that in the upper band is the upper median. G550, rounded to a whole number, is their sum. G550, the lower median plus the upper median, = 273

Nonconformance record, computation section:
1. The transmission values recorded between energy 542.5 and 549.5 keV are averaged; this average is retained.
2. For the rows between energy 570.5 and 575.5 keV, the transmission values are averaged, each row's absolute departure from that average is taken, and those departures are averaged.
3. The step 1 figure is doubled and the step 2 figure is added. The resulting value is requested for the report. 274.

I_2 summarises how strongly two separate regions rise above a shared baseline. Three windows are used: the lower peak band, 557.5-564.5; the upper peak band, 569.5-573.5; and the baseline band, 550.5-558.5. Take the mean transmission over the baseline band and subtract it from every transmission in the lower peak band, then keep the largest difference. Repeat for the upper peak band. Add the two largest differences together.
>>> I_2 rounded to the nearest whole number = 14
